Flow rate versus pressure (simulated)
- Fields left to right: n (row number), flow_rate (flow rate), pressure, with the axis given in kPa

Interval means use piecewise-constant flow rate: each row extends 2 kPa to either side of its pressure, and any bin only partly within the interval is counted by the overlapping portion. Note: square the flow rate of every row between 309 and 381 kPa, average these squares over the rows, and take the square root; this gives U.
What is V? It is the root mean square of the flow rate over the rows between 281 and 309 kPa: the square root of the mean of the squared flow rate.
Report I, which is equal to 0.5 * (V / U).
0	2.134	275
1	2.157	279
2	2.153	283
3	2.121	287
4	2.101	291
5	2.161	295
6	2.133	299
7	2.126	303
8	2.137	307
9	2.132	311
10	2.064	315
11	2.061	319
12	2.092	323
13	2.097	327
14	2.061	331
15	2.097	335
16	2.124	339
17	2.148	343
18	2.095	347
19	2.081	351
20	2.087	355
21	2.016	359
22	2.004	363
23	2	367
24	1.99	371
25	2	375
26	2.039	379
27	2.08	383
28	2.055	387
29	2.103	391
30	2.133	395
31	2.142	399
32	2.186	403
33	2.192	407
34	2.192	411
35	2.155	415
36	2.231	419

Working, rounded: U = 2.07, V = 2.13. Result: 0.516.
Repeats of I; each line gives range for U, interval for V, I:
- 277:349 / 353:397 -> 0.484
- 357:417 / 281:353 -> 0.506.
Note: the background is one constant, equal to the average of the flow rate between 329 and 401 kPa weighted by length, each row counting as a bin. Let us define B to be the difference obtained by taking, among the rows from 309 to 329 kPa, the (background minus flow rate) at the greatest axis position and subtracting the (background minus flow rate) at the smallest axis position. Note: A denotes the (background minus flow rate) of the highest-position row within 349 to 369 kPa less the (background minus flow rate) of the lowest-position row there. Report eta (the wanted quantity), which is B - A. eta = -0.05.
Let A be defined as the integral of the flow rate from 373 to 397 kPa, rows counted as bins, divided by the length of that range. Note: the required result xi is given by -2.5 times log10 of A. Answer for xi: -0.789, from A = 2.07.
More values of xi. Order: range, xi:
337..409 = -0.796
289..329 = -0.811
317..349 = -0.804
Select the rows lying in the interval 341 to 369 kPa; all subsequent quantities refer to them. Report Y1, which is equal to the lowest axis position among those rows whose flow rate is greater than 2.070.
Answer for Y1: 343 kPa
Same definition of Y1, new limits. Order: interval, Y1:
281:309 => 283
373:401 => 383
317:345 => 323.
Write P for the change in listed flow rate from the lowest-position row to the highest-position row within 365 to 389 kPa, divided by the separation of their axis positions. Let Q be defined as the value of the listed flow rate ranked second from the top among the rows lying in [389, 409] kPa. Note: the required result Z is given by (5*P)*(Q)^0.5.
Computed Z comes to 0.020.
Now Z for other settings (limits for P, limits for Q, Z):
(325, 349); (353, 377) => -0.001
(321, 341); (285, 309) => 0.015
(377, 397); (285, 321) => 0.043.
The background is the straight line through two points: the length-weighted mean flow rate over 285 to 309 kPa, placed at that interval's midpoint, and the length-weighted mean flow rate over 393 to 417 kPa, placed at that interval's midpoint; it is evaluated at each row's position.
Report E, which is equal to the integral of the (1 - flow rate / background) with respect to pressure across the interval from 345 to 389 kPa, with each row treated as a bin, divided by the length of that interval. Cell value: 0.0525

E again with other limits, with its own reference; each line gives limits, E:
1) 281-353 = 0.0123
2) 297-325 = 0.0132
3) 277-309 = -0.0036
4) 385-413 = 0.0099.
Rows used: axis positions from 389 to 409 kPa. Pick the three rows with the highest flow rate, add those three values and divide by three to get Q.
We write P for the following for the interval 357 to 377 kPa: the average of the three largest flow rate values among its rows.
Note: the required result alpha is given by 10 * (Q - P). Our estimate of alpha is 1.7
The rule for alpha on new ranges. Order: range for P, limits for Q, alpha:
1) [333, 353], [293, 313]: 0.2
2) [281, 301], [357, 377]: -1.4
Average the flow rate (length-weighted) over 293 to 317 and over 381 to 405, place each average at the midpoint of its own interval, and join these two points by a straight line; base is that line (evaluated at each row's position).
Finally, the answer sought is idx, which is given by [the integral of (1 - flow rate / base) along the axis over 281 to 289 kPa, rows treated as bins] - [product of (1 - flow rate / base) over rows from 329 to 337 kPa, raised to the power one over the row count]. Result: -0.05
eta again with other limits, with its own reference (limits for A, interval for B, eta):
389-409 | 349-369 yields 0.17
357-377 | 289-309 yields -0.05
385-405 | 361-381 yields 0.10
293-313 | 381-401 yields -0.09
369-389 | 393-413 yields 0.01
